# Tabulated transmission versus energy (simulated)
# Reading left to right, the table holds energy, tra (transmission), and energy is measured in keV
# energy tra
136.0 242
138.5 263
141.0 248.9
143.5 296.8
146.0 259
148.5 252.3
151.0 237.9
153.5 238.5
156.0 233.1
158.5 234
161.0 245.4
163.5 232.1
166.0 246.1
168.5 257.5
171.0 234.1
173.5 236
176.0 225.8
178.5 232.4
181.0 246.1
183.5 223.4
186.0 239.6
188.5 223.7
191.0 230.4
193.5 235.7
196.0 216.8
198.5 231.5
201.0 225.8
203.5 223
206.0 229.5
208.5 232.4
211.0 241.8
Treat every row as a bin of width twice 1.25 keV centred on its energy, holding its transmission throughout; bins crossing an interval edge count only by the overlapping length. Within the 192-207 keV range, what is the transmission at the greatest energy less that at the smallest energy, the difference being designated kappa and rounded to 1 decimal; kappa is -6.2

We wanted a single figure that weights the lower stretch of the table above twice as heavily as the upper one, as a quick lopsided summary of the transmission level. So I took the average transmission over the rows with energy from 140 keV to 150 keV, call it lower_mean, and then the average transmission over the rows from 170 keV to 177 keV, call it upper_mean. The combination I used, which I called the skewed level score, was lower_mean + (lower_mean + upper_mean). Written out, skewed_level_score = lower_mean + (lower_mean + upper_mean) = 760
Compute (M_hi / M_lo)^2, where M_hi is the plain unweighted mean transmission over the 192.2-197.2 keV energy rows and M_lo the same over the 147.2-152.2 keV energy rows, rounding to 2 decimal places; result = 0.85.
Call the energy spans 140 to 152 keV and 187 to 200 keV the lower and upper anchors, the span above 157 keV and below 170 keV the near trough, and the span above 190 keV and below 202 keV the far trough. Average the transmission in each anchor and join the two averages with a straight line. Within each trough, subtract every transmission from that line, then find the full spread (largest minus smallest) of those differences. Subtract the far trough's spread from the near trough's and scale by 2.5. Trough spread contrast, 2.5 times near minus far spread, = 32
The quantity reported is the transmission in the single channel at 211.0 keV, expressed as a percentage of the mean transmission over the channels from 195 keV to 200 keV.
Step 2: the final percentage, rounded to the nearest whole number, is 108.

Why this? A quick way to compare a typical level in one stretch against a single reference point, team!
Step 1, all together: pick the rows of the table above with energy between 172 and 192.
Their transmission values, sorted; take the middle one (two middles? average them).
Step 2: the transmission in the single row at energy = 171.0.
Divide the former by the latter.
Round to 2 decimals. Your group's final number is 0.99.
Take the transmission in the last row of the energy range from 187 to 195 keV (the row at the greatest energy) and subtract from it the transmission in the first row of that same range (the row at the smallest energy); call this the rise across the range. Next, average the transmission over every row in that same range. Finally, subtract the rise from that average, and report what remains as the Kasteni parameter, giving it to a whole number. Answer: 218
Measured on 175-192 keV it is 227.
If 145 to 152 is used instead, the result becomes 271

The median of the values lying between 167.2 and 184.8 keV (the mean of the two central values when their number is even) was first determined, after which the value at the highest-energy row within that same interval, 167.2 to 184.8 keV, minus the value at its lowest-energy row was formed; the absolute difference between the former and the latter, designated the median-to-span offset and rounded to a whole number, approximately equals 268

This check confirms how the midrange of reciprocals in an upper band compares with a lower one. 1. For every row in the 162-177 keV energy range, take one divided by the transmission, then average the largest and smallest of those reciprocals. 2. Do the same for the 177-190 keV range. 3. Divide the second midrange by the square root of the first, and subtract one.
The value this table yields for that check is -0.934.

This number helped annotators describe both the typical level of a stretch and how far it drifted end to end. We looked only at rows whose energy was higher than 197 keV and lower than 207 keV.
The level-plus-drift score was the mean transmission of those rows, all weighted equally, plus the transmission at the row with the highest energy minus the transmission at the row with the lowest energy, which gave 225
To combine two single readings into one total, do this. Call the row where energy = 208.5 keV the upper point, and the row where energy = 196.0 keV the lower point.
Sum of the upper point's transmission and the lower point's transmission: 449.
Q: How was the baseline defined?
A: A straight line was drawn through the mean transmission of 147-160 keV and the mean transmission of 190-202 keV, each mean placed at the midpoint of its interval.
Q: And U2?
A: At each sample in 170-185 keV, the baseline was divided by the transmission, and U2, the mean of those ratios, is 1.00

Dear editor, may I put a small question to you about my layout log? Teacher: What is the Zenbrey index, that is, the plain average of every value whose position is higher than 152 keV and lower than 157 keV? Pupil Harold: 236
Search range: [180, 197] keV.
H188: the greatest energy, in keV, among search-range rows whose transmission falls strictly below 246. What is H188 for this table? 196.0 keV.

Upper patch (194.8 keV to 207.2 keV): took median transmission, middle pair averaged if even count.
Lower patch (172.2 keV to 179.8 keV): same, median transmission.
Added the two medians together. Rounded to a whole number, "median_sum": 458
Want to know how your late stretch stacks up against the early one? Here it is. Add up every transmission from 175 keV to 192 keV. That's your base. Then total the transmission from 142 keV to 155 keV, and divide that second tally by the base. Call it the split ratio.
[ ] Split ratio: 0.79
